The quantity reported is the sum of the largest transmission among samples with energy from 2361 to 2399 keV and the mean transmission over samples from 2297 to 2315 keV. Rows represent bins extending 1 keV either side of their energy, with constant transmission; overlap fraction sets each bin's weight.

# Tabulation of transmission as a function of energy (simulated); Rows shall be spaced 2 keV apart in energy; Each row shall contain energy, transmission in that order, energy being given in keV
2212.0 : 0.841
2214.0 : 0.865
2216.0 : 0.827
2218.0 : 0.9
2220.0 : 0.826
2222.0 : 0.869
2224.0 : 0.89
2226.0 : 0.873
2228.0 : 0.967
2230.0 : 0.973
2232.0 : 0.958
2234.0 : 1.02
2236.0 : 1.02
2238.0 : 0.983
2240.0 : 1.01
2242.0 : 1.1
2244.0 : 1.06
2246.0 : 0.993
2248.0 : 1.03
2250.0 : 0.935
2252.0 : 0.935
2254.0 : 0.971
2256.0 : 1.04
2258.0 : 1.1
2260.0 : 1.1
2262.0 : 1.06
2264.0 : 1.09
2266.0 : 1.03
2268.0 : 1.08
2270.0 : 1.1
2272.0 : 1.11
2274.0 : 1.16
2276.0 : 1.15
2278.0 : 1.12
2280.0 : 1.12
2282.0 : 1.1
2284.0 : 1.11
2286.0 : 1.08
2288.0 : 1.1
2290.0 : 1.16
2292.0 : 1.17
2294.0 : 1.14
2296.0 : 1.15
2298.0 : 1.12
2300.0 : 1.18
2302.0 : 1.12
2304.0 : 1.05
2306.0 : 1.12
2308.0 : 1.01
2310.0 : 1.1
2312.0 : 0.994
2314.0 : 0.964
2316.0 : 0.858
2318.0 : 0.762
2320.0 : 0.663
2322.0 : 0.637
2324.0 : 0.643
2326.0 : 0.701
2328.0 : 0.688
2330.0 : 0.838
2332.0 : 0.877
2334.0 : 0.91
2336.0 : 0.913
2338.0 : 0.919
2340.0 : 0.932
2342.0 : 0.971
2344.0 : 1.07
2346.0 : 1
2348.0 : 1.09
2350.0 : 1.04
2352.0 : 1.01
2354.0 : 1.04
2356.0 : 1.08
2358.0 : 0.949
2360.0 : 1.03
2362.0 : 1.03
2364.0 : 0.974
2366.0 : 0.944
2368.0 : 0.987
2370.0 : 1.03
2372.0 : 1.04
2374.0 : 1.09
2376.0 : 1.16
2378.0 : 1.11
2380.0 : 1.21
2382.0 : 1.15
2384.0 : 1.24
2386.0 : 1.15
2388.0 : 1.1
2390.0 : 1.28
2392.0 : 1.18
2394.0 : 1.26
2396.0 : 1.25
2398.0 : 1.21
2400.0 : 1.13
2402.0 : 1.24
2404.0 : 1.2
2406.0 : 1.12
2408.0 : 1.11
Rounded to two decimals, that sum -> 2.35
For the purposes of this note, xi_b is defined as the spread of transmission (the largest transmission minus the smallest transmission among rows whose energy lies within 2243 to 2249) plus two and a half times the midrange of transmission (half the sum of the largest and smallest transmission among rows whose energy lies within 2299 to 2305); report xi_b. 2.85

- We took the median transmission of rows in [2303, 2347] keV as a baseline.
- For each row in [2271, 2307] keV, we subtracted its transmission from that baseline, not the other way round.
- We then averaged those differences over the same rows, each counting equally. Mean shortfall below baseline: -0.21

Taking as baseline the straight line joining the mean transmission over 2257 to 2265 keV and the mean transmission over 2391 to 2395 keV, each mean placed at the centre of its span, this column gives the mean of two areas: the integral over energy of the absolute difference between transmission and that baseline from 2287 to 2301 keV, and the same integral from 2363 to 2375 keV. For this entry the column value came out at 1.32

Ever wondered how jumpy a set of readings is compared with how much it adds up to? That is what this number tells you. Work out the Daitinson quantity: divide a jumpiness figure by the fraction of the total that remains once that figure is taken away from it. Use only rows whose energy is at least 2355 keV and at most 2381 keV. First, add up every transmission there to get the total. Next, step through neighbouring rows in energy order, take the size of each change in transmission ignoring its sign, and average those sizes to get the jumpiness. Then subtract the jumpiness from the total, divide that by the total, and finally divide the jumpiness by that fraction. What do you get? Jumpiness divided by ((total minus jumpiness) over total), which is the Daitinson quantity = 0.056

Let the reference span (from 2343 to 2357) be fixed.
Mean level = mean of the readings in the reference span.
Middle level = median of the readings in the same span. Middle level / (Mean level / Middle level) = 1.03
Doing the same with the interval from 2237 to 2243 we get 0.99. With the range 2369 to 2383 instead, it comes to 1.11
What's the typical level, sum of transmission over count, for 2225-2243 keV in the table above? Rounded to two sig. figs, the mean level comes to 0.99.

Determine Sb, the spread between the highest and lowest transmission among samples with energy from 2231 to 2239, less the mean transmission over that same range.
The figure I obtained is -0.93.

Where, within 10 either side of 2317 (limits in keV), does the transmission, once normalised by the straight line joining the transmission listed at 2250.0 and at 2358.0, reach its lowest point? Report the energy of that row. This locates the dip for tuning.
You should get 2322.0 keV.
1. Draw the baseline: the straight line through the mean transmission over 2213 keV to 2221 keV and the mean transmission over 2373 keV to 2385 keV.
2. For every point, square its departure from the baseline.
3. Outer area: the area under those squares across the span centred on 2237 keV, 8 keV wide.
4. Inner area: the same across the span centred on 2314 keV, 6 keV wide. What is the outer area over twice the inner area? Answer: 0.68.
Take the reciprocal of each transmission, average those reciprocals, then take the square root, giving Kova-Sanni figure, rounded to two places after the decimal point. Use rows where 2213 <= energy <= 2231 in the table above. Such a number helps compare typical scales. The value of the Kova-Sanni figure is 1.06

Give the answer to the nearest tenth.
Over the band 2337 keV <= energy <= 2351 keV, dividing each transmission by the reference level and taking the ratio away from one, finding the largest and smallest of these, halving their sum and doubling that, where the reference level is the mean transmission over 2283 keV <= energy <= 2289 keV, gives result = 0.2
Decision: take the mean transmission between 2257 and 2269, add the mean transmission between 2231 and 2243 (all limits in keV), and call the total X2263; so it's 2.09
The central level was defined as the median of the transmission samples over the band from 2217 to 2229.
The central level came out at 0.88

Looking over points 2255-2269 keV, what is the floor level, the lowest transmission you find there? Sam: 1.03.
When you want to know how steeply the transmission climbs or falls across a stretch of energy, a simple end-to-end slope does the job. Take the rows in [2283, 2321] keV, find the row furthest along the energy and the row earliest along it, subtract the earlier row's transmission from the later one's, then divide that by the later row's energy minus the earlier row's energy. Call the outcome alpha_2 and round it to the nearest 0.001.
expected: -0.012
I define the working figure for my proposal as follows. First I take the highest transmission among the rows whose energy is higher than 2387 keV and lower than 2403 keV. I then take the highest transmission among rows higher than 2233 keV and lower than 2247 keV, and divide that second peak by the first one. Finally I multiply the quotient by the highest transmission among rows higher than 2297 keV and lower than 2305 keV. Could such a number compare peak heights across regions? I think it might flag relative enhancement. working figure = 1.01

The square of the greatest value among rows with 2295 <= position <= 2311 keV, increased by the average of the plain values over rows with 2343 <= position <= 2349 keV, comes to 2.45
